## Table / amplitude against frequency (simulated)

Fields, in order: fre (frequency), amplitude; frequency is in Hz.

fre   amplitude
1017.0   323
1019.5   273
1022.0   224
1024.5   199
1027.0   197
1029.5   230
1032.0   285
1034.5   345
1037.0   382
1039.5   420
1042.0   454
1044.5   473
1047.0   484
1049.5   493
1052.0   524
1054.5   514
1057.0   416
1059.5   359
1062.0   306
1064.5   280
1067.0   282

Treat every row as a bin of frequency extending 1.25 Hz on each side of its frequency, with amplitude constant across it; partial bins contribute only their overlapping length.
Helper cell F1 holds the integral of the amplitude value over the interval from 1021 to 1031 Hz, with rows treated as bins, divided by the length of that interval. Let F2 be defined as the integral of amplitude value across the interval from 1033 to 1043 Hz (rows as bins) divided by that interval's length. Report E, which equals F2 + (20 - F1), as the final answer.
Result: 202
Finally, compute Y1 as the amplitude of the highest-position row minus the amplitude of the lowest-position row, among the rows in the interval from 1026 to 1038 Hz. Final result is 185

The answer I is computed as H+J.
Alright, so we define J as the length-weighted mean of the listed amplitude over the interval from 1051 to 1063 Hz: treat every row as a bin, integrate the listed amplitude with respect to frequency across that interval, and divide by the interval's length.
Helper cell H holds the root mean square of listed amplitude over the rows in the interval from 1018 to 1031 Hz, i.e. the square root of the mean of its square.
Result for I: 650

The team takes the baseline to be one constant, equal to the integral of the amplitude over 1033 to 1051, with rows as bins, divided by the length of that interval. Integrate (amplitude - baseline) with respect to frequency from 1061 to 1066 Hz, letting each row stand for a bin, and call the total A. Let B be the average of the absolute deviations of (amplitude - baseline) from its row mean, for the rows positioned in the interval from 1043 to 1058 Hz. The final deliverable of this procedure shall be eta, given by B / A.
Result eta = -0.04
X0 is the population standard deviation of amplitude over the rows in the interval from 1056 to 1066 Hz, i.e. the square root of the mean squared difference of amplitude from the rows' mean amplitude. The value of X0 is 52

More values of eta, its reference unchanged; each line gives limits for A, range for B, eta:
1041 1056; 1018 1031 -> 0.03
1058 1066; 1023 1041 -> -0.08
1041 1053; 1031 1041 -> 0.07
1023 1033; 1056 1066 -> -0.02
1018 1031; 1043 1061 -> -0.02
